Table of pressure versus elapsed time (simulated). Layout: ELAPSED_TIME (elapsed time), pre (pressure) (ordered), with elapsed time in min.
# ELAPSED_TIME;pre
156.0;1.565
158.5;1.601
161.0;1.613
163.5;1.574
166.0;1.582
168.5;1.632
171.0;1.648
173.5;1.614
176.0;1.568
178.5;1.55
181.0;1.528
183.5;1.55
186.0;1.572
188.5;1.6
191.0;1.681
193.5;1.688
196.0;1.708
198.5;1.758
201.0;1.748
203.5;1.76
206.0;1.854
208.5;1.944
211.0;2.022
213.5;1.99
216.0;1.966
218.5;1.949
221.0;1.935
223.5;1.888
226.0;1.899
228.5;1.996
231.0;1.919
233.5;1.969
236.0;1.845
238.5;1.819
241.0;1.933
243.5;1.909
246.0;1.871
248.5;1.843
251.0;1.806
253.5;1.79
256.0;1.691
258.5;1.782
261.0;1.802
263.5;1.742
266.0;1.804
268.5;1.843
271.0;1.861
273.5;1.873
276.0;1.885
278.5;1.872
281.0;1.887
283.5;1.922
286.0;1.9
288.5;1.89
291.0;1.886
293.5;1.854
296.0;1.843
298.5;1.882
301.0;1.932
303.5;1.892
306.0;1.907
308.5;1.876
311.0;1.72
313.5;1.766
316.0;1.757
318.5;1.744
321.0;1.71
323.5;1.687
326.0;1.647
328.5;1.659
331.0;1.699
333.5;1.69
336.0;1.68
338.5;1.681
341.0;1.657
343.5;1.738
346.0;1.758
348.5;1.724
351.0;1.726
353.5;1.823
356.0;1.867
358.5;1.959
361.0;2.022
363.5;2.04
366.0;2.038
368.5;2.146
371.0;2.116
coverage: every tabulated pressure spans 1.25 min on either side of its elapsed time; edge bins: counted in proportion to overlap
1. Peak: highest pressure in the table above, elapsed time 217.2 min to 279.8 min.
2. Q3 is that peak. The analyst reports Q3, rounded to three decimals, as 1.996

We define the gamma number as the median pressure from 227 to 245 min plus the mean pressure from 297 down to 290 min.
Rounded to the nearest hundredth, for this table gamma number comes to 3.78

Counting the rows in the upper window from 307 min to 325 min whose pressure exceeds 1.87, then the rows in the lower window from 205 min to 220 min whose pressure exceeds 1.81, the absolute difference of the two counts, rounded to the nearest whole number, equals 5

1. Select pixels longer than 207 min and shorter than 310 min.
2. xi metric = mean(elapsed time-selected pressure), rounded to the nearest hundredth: 1.88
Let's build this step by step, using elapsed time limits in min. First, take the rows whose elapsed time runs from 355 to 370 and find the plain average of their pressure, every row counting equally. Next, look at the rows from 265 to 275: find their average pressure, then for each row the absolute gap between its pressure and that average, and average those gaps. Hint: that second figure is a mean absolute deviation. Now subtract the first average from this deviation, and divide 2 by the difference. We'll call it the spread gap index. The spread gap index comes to -1.00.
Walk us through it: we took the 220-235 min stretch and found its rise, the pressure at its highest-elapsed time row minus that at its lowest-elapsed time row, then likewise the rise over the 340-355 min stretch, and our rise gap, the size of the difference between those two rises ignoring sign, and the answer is 0.13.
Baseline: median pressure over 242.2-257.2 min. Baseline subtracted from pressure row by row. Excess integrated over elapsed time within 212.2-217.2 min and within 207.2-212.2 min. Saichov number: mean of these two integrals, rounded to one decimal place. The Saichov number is 0.8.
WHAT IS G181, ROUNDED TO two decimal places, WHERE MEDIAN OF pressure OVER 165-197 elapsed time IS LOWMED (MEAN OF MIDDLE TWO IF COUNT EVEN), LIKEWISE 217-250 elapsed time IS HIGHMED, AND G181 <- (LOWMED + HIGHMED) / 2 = 1.75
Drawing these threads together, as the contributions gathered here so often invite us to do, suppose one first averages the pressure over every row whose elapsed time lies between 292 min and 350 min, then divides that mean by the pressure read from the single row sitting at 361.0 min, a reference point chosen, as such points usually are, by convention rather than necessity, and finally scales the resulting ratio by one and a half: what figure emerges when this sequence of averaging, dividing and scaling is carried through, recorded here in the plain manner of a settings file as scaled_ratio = 1.31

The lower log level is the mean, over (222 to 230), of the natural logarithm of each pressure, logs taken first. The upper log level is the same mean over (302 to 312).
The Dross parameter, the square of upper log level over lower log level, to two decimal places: 0.88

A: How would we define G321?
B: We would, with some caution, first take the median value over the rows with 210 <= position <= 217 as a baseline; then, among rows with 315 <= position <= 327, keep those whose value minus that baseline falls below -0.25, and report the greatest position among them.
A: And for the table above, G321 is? 326.0 min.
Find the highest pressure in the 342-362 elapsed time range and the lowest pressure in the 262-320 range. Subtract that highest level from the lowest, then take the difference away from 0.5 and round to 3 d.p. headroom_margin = 0.802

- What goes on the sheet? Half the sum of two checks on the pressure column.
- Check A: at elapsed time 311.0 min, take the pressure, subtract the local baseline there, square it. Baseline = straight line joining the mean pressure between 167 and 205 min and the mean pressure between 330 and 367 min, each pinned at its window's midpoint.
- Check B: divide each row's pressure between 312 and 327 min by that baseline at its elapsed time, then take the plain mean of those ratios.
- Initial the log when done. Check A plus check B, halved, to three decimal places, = 0.485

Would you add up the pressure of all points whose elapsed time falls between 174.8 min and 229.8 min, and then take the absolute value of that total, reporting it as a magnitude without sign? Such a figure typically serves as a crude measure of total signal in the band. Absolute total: 39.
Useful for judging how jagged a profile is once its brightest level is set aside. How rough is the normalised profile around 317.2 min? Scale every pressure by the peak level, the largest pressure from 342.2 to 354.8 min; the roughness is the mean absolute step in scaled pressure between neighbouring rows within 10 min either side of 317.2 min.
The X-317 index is 0.025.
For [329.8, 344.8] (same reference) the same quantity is 0.014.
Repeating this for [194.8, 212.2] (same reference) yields 0.031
